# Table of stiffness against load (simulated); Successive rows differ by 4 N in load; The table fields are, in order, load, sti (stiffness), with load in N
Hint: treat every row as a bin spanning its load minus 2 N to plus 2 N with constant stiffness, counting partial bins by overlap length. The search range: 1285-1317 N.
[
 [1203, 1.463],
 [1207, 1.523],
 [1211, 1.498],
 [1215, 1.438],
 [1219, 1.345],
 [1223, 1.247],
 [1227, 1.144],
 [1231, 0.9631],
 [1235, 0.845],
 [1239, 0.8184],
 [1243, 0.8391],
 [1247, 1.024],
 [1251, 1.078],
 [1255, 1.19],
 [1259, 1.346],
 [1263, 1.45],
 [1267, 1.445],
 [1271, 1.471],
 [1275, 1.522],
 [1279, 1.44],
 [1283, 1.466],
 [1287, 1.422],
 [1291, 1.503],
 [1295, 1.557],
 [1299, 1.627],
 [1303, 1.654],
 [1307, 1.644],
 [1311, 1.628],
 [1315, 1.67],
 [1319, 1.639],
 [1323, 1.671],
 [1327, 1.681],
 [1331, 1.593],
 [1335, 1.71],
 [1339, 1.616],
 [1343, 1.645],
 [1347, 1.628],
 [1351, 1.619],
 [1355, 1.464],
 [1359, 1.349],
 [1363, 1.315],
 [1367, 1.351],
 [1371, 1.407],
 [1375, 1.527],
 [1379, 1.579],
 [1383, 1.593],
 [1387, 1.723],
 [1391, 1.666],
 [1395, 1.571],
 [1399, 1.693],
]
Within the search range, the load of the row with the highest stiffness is 1315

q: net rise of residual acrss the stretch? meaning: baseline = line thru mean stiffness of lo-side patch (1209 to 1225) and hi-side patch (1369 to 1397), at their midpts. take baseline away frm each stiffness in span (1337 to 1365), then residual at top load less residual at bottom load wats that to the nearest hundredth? -0.33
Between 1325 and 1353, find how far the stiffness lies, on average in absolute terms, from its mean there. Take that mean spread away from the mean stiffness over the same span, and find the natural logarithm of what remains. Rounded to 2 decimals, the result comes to 0.48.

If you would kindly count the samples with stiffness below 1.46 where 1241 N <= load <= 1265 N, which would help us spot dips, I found 6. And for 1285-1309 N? 1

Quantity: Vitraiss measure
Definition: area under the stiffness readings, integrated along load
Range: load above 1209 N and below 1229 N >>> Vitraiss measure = 27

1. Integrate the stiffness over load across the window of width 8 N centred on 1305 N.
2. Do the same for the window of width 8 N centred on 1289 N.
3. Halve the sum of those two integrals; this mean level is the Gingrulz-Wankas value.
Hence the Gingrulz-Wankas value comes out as 12.4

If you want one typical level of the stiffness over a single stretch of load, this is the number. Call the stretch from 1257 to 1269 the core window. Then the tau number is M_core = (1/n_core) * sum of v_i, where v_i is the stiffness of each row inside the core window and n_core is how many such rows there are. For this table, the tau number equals 1.41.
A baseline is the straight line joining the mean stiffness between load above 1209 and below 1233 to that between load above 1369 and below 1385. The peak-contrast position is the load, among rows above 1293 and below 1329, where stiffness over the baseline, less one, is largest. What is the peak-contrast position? 1303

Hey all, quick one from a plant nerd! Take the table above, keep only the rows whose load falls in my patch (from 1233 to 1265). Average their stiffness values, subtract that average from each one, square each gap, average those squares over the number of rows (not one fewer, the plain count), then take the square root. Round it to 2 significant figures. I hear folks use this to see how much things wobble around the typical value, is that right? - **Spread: 0.22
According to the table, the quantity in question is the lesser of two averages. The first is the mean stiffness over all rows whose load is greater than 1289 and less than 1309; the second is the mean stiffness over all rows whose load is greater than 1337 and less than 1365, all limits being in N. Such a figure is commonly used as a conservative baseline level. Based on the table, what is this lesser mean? 1.52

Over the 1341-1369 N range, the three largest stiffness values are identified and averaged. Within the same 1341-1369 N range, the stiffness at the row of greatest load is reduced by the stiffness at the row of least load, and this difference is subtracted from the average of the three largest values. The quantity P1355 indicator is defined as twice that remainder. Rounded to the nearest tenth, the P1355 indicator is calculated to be 3.8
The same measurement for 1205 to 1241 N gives 4.4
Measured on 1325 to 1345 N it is 3.4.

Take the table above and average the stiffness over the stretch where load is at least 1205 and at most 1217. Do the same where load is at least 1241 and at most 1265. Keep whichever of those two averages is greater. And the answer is 1.49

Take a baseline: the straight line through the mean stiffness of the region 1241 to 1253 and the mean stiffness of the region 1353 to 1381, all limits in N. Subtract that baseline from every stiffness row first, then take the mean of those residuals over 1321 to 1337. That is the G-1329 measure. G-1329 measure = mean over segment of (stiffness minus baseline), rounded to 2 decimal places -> 0.38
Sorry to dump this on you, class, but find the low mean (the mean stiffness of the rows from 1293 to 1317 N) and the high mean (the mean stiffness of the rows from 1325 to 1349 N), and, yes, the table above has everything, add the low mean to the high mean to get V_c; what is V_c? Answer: 3.28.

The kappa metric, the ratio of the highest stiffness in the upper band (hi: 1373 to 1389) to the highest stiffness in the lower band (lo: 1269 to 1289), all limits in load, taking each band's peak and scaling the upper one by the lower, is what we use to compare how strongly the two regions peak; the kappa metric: 1.13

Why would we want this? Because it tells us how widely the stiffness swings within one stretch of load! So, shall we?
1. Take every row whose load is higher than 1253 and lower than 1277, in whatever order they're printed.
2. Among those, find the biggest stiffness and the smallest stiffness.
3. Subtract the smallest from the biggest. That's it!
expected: 0.33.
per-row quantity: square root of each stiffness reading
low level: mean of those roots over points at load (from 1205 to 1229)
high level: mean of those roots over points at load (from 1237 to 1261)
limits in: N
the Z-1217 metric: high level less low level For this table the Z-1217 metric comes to -0.15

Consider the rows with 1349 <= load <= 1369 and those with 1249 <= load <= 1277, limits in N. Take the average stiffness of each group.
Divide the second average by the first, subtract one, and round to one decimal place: 0.0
